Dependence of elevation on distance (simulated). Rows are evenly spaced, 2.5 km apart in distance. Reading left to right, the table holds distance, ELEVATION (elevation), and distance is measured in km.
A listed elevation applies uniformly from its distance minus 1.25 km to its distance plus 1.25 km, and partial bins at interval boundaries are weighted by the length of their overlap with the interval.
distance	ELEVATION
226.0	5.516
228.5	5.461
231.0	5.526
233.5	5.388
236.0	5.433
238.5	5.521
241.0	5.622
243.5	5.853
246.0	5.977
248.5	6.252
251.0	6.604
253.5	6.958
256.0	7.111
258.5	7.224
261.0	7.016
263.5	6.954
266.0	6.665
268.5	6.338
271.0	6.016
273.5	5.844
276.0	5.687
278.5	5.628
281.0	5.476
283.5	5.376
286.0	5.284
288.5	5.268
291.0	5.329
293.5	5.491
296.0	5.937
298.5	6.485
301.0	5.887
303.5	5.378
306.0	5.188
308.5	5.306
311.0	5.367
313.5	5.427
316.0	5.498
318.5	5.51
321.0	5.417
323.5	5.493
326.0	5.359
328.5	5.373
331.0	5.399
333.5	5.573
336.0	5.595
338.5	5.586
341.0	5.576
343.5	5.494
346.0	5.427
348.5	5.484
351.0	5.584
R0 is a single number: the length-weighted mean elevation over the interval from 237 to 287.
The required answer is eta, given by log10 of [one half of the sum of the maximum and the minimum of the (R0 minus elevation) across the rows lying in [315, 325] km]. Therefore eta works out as -0.15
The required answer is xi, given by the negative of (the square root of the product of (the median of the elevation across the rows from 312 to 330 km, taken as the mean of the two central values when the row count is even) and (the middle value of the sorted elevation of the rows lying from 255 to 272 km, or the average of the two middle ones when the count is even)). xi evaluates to -6.14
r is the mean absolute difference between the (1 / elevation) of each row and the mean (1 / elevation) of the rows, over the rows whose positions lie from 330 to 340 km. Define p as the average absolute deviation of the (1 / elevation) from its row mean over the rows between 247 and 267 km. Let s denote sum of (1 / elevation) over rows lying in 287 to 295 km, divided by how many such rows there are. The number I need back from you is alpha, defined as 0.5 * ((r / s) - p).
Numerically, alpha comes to 0.003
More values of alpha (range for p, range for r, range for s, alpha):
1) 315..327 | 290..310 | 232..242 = 0.029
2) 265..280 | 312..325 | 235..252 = -0.001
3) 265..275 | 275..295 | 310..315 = 0.008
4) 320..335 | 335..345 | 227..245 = 0.002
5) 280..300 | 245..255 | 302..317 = 0.017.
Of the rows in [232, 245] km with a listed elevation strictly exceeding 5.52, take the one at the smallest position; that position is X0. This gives 238.5 km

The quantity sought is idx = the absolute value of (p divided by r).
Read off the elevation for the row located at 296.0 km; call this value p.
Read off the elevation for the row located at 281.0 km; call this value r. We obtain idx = 1.08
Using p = 5.937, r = 5.476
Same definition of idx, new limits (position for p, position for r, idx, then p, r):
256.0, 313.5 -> 1.31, 7.111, 5.427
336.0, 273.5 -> 0.96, 5.595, 5.844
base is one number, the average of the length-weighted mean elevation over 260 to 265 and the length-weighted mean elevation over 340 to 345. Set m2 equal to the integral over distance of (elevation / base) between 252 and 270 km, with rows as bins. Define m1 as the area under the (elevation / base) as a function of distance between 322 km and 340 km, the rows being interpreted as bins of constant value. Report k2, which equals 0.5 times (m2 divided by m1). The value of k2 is 0.63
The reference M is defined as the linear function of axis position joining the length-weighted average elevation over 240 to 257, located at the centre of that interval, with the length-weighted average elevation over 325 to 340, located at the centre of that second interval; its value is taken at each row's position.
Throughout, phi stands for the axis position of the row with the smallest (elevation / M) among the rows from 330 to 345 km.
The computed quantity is 331.0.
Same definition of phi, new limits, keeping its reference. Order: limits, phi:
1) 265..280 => 278.5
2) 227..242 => 233.5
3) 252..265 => 253.5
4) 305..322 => 306.0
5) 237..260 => 238.5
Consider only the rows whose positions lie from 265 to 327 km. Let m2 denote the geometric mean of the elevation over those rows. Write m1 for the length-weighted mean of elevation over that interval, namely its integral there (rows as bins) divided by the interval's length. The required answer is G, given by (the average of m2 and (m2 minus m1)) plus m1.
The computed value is 8.43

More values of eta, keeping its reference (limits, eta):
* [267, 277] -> -0.80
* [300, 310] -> -0.20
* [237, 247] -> -0.37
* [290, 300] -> -0.58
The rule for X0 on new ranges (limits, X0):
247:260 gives 248.5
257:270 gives 258.5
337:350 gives 338.5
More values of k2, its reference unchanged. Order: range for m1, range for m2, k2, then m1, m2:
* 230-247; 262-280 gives 0.58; 15.3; 17.8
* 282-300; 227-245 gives 0.50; 16.1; 16.0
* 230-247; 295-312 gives 0.50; 15.3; 15.4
